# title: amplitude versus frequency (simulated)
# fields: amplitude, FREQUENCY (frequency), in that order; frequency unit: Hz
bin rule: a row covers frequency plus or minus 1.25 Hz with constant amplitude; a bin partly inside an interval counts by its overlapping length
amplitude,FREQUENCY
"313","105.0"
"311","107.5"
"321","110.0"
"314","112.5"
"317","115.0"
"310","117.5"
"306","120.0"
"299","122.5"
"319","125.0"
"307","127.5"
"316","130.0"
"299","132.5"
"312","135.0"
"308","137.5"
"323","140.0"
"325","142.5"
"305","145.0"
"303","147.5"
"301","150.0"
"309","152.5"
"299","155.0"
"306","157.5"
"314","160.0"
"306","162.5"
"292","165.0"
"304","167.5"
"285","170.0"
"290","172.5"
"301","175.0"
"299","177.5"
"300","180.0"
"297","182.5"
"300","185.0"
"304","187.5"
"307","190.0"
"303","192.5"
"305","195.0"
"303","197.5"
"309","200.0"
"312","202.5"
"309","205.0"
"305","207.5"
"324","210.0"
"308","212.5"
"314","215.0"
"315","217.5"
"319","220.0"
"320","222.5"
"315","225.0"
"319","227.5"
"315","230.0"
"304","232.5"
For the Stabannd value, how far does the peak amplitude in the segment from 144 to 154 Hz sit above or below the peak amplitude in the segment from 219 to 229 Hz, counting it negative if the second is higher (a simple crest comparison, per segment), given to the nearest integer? -11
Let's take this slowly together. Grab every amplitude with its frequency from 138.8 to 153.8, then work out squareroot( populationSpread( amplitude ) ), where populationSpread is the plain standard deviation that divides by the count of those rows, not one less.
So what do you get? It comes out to 3.1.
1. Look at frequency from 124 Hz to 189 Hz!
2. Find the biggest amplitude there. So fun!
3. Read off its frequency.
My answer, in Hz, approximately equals 142.5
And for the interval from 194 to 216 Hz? 210.0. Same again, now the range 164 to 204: 202.5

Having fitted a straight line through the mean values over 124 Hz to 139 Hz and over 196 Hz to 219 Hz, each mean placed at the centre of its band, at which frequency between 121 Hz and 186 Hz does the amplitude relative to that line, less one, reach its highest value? 142.5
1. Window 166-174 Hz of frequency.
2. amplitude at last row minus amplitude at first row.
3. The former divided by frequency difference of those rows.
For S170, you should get -3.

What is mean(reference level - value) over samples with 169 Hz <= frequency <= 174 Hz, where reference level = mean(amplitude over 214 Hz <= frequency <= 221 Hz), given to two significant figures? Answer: 28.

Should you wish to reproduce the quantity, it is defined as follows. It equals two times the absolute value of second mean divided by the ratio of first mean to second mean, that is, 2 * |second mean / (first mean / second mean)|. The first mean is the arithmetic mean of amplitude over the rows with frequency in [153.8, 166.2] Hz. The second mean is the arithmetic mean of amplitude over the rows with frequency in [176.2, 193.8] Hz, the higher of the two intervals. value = 599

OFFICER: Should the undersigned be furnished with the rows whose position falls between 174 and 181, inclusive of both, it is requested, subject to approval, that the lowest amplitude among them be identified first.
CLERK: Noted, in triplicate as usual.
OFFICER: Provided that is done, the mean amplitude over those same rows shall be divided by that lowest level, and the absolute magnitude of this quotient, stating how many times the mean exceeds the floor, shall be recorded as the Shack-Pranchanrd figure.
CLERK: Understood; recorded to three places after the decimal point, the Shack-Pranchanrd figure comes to 1.003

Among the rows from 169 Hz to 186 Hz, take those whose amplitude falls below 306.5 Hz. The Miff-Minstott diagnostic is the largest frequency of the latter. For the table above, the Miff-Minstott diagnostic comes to 185.0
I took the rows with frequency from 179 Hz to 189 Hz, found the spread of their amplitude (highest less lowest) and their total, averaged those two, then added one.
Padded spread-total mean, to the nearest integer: 605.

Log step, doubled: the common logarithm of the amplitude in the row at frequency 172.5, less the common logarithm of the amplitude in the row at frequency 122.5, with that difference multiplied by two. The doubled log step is -0.027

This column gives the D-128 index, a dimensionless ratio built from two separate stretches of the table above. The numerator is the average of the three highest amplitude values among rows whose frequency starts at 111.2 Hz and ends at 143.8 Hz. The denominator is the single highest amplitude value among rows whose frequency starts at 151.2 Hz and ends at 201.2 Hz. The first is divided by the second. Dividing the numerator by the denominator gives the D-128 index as 1.03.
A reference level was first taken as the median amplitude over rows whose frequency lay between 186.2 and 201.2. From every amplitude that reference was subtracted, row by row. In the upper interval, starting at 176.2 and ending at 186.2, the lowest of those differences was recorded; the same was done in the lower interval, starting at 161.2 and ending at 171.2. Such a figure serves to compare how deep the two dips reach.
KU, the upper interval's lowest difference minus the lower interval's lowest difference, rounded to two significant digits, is 12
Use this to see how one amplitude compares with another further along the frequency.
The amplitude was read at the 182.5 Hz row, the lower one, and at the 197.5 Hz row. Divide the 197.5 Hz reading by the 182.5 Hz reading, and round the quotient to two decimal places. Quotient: 1.02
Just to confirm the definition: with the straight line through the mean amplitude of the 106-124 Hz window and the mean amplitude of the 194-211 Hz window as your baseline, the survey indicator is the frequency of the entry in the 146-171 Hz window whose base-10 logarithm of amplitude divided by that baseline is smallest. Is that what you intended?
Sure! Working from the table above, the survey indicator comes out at 170.0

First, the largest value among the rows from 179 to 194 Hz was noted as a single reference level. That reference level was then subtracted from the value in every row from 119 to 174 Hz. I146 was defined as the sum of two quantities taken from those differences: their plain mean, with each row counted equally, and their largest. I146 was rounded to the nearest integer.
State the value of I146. 17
